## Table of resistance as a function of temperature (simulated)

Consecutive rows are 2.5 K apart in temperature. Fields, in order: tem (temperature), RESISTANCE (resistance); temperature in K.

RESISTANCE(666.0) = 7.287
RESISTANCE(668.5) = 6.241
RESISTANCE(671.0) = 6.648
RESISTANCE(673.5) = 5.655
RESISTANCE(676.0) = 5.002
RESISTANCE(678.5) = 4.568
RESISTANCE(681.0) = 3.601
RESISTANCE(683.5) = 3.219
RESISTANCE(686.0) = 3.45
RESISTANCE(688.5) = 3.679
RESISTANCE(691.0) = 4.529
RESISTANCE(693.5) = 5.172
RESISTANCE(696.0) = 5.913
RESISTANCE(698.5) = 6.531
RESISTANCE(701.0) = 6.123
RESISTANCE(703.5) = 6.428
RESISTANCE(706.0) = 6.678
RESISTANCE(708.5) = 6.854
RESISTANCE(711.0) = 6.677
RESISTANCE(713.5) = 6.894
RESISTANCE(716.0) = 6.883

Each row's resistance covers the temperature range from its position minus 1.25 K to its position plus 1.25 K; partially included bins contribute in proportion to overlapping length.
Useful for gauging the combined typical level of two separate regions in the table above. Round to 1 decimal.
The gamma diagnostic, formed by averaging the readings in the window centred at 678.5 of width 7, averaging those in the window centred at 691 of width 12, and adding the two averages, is 8.9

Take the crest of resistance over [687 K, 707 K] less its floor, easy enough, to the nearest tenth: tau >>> 3.0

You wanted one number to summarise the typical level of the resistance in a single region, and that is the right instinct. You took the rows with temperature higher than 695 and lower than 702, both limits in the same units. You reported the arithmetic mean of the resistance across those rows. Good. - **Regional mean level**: 6.2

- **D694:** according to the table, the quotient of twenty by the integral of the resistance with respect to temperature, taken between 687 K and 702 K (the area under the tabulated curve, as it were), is 0.25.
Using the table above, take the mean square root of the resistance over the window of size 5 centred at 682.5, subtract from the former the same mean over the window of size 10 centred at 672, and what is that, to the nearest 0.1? -0.6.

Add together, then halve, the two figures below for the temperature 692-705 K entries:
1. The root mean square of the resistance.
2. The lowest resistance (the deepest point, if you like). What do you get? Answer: 5.6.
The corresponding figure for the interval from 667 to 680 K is 5.1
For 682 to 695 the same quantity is 3.6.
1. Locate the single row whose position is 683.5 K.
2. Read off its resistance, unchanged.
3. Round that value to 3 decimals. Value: 3.219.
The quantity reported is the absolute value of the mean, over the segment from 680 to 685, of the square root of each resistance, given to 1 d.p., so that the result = 1.8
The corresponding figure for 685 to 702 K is 2.2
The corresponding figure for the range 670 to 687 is 2.1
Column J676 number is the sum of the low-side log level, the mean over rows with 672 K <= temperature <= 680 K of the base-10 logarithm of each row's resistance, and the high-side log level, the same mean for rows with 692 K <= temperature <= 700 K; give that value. 1.47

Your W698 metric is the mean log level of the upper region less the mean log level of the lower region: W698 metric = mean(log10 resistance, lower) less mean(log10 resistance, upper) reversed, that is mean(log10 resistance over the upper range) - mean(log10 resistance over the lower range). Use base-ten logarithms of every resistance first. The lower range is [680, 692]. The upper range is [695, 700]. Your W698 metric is 0.23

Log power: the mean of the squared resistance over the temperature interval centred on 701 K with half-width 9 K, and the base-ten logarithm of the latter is 1.59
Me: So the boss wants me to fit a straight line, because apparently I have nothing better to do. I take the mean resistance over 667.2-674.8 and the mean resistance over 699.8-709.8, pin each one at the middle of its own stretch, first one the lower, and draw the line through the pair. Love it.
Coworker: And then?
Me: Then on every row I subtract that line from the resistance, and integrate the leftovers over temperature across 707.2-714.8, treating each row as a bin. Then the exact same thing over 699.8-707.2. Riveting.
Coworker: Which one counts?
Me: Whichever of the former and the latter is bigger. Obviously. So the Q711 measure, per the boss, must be 2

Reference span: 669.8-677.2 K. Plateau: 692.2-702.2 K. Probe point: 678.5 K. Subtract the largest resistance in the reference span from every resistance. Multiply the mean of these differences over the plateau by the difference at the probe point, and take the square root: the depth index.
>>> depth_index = 1.2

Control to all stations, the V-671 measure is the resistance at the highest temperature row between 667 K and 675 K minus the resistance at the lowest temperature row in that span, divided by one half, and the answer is -1.2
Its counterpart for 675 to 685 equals -3.6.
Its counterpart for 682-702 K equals 5.8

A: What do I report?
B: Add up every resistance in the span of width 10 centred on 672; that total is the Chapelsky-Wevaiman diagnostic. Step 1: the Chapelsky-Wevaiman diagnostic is 23.5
